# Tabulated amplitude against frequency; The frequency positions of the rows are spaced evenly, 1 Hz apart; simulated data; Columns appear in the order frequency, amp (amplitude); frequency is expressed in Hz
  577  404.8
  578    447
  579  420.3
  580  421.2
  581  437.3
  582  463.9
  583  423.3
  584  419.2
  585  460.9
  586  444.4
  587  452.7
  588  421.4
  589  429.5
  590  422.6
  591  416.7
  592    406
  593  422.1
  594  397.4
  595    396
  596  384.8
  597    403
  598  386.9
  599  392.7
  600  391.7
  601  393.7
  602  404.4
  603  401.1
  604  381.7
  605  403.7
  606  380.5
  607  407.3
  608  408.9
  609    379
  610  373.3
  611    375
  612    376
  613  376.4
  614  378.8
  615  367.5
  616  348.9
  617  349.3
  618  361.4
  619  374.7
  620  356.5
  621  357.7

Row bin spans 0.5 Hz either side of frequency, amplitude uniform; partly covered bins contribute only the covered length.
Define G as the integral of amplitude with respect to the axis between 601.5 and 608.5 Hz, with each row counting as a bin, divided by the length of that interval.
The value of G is 398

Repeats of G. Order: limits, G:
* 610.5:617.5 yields 367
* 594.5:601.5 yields 393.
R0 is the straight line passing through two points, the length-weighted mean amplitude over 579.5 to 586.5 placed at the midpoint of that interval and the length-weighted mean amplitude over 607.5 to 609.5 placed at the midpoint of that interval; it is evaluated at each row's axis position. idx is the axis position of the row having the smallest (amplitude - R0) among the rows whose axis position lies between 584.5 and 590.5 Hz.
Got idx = 588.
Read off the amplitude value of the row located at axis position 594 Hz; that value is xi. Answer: 397.4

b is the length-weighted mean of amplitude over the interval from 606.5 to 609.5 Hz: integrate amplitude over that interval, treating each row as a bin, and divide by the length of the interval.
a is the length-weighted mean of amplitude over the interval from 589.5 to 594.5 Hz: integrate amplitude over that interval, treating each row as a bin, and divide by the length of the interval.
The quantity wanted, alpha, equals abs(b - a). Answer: 15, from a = 413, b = 398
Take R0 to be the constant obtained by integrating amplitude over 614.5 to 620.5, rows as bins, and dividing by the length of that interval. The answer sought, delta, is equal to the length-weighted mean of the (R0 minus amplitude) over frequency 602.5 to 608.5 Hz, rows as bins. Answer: -37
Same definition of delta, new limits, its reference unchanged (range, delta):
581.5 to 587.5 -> -84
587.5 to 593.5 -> -60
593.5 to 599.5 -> -34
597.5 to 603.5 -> -35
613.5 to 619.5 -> -4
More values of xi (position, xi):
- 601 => 393.7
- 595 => 396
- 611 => 375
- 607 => 407.3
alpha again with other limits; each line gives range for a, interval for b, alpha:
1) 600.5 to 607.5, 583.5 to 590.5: 40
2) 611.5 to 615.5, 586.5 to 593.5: 50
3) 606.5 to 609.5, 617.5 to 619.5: 30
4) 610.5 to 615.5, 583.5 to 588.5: 65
